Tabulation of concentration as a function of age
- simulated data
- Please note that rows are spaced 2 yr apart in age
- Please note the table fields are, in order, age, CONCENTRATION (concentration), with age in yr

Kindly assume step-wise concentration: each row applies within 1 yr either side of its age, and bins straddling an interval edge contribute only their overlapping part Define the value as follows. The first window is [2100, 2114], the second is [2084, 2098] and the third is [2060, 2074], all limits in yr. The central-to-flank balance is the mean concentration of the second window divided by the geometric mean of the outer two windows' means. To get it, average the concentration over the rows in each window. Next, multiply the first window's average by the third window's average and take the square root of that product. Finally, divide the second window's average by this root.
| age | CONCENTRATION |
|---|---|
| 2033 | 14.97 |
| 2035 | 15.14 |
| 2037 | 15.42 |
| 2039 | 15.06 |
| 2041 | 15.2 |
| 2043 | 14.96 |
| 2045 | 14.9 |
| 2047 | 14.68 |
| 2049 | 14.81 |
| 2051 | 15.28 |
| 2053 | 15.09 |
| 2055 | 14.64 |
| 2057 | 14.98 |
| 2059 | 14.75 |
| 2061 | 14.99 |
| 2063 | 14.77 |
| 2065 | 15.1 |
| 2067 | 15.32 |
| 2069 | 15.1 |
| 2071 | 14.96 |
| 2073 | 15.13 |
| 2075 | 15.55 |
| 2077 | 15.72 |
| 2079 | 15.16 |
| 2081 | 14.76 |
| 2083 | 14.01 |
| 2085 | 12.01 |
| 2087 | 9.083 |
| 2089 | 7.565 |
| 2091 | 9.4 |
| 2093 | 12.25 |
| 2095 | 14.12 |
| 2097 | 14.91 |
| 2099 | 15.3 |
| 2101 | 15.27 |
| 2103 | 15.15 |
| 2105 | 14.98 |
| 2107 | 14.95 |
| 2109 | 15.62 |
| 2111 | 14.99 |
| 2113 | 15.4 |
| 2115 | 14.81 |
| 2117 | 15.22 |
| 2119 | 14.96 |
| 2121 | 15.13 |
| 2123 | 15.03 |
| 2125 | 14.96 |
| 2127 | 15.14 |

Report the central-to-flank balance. 0.75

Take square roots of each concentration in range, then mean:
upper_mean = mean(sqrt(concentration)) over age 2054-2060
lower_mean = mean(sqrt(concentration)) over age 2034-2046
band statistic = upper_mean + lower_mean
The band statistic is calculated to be 7.73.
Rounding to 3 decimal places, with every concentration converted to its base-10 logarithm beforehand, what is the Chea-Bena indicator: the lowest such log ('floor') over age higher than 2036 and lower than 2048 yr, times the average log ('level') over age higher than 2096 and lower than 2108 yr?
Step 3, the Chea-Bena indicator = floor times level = 1.375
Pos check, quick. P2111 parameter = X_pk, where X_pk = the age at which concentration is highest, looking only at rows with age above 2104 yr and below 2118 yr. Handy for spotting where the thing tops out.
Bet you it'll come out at 2109 yr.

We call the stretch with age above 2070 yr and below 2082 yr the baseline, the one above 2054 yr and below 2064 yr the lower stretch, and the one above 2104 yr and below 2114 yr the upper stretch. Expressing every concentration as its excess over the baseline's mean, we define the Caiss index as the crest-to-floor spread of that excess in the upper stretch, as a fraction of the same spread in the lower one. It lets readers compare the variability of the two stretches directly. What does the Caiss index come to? 1.9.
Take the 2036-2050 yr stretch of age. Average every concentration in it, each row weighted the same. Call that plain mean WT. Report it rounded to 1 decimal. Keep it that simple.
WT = 15.0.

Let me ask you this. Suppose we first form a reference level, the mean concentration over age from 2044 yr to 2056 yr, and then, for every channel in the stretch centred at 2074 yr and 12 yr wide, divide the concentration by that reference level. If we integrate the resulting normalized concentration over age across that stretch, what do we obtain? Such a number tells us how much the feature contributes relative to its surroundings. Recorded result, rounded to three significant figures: 12.3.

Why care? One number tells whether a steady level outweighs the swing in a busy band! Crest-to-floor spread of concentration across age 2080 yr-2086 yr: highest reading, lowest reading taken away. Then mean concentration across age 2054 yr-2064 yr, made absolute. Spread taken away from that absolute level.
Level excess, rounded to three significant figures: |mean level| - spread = 12.1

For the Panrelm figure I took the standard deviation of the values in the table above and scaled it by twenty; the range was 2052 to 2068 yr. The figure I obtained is 4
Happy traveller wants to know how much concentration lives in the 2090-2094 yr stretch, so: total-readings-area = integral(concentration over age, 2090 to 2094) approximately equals 43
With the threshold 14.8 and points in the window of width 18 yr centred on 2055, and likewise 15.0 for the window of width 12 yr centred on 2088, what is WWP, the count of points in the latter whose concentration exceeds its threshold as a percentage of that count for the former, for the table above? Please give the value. 0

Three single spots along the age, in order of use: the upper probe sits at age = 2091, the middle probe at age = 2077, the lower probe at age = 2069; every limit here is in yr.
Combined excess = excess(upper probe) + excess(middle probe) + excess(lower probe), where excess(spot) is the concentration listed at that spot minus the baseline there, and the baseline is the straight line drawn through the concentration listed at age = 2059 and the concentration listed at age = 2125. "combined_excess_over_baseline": -4.2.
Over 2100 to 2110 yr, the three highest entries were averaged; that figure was 15.3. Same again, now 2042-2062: 15.1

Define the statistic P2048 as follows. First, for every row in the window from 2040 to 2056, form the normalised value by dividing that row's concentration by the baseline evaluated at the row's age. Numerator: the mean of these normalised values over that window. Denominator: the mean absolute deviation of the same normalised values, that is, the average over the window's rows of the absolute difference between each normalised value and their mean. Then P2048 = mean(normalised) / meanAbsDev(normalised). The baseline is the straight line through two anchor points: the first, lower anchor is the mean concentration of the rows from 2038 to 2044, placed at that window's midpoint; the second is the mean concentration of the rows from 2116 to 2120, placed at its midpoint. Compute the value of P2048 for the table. 80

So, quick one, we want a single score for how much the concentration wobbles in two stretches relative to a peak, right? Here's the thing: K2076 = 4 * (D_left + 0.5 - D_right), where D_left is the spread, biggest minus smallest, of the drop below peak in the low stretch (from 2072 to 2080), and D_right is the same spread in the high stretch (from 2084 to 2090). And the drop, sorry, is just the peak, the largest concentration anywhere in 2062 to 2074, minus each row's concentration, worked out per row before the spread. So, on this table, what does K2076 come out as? -13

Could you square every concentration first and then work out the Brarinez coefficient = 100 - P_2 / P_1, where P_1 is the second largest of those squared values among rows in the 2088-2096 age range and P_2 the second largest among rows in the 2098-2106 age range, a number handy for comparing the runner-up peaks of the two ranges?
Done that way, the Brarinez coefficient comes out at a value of 98.4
